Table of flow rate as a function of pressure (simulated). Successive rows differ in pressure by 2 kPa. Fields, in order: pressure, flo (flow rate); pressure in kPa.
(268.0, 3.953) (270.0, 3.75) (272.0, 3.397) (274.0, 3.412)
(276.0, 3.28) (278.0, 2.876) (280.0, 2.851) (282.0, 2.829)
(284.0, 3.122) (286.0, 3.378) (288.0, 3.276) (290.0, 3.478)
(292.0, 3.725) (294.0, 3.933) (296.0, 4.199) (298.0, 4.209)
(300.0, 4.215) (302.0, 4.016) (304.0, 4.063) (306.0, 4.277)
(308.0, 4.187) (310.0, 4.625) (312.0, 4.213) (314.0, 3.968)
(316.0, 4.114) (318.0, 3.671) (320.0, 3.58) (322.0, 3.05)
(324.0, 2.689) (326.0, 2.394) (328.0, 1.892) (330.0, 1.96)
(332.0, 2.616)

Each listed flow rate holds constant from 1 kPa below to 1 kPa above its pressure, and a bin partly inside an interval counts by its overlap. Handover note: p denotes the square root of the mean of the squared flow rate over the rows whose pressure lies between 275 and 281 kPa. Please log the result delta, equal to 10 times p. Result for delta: 30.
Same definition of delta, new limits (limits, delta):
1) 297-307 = 42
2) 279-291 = 32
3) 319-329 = 28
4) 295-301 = 42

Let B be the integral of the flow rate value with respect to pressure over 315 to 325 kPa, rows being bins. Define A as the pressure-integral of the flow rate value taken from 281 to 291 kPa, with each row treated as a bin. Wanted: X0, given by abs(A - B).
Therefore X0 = 2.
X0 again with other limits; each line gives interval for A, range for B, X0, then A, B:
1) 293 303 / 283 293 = 7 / 41.1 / 34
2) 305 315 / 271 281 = 11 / 42.5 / 32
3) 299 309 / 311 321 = 2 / 41.5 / 39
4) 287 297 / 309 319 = 4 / 37.2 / 41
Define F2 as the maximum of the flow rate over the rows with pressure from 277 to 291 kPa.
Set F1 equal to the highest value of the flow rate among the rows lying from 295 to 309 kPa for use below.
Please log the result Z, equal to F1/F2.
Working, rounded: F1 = 4.277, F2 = 3.478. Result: 1.23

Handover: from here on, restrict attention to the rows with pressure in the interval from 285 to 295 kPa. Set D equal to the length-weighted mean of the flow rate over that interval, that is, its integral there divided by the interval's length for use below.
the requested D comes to 3.6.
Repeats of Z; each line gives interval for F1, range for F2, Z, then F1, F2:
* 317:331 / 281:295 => 0.93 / 3.671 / 3.933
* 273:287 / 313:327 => 0.83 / 3.412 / 4.114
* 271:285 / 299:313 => 0.74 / 3.412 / 4.625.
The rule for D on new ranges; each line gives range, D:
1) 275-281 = 3.0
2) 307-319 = 4.1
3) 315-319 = 3.9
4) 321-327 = 2.7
